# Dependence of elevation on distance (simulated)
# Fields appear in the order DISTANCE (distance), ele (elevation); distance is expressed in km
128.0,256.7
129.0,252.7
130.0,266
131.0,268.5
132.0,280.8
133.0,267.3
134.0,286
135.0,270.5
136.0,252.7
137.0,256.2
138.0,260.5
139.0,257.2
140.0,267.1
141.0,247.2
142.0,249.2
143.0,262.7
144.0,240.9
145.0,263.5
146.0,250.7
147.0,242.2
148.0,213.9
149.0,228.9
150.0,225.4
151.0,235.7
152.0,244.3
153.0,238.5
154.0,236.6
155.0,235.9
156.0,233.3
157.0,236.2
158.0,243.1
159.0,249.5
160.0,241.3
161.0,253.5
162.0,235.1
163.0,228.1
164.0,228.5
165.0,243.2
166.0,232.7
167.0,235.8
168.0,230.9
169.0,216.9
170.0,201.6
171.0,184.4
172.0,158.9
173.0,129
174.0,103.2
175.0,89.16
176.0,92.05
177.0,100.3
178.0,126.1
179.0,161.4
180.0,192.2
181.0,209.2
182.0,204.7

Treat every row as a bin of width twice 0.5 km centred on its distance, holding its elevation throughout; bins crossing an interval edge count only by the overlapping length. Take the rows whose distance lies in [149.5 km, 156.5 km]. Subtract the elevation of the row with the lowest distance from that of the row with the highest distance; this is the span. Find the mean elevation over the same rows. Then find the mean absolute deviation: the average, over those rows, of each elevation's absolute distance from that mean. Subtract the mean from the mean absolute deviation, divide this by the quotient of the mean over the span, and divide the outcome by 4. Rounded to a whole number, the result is -2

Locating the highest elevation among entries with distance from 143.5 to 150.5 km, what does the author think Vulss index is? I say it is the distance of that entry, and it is 145.0 km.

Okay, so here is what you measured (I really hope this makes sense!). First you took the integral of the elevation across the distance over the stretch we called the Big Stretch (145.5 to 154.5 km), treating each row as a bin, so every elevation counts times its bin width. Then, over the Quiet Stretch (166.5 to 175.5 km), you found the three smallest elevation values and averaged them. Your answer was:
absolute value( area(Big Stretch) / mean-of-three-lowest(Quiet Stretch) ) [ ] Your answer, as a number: 20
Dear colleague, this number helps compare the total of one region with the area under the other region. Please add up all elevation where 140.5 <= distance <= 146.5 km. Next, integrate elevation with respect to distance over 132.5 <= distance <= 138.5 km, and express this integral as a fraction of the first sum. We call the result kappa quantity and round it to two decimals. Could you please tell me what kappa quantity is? 1.05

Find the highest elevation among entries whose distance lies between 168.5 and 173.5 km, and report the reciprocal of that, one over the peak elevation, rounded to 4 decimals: 0.0046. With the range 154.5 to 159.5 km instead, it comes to 0.0040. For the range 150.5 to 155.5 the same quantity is 0.0041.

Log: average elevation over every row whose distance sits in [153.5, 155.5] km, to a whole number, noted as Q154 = 236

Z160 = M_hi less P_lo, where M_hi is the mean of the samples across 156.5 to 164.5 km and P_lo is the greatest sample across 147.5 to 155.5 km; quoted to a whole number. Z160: -5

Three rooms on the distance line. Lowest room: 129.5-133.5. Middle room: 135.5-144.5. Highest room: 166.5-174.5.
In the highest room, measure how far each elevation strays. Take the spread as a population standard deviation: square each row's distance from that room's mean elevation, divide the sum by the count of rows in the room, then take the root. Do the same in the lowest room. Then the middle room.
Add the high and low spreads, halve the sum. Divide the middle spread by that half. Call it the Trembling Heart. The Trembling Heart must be 0.30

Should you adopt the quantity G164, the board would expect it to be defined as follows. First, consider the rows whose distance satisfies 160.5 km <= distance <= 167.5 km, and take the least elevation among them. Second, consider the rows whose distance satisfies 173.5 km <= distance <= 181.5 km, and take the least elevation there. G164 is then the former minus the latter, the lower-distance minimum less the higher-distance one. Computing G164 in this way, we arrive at 139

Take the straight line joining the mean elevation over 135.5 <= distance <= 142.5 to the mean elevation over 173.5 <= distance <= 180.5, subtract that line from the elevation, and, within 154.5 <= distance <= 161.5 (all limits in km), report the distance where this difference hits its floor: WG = 155.0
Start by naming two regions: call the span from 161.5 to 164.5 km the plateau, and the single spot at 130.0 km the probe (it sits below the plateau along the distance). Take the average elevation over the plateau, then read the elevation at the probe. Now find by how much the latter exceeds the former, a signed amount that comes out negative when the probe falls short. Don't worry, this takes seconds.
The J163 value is 35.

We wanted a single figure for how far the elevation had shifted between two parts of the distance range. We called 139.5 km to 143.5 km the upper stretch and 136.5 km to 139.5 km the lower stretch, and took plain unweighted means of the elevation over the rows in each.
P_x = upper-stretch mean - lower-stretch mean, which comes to -1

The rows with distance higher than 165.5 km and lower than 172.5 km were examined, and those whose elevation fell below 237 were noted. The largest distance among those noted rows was 172.0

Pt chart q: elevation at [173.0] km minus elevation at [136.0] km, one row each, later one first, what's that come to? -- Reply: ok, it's -124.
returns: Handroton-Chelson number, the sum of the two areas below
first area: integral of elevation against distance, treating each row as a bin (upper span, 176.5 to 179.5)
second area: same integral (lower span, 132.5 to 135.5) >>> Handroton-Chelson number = 1212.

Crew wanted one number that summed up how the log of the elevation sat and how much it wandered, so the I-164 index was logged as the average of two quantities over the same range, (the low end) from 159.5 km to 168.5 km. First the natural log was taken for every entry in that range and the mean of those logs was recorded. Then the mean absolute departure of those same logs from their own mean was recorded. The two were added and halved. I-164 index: 2.75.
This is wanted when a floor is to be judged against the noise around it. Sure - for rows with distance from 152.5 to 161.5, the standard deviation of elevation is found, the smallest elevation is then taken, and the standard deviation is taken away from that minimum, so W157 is 227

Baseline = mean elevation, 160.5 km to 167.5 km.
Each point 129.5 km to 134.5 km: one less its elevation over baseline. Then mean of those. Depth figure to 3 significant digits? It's -0.156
